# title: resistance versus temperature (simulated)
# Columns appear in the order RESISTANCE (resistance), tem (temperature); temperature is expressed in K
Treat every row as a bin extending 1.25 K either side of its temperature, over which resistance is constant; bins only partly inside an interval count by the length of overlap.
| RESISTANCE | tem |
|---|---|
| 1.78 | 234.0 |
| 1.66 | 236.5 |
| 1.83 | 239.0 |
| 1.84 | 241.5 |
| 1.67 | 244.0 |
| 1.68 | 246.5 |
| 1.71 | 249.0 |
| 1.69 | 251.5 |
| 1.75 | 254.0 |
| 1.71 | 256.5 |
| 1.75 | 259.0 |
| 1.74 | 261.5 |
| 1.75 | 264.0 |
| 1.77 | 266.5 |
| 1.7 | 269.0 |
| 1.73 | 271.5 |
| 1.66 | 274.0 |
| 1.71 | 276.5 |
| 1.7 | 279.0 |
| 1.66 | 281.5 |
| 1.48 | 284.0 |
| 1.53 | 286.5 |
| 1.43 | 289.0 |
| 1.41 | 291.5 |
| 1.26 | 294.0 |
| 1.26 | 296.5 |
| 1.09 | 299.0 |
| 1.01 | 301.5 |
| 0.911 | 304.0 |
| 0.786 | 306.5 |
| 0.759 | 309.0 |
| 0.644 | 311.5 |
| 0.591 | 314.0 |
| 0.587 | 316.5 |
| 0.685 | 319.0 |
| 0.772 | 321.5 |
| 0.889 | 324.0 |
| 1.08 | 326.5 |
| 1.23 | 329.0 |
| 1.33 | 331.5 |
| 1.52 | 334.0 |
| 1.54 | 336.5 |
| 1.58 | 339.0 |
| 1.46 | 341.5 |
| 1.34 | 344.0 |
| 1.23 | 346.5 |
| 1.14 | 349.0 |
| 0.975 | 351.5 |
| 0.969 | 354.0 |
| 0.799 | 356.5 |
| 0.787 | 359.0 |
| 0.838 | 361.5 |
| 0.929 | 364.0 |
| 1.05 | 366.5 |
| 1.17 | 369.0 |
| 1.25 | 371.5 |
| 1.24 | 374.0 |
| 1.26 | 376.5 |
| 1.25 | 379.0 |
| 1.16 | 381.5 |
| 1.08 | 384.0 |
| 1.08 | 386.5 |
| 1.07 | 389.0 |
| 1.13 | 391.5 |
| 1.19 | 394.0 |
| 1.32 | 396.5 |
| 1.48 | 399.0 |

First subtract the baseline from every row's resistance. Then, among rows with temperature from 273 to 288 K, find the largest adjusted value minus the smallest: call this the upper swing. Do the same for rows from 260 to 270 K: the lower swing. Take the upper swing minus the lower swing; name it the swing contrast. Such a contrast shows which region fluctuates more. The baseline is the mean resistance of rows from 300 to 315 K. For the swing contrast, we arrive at 0.16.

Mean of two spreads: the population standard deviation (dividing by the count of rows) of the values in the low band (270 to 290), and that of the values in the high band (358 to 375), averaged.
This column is 0.14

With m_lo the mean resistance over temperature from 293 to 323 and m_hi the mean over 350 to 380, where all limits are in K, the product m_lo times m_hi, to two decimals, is 0.90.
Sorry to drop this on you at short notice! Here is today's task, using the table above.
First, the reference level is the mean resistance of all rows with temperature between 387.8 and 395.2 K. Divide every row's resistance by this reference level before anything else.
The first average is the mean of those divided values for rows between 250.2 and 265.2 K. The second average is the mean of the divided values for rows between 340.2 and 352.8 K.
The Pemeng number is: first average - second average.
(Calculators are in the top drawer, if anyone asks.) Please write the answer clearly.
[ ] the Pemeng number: 0.4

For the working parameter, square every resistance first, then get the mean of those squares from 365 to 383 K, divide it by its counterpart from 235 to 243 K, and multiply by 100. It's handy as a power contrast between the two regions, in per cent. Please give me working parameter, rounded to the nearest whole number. 45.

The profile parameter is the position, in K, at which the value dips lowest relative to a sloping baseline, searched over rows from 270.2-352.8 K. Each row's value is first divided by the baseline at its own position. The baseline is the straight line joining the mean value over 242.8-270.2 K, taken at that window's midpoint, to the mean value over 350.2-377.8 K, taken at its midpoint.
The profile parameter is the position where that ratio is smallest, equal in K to 314.0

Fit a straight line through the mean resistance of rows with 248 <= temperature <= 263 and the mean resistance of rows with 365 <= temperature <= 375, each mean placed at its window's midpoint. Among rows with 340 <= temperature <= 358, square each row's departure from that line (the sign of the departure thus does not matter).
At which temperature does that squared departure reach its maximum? 356.5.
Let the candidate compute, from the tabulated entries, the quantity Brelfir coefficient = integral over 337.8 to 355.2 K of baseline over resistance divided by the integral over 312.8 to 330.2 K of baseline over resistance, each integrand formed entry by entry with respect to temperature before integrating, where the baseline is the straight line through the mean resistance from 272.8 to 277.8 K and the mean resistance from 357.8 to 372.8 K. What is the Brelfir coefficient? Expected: 0.55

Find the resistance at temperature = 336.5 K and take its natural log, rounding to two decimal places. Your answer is 0.43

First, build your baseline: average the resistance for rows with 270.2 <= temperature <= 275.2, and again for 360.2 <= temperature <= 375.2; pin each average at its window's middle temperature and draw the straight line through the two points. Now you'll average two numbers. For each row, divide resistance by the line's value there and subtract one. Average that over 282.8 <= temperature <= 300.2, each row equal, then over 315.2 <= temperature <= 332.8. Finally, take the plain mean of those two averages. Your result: -0.224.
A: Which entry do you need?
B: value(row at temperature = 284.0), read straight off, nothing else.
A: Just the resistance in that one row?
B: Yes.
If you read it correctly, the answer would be 1.48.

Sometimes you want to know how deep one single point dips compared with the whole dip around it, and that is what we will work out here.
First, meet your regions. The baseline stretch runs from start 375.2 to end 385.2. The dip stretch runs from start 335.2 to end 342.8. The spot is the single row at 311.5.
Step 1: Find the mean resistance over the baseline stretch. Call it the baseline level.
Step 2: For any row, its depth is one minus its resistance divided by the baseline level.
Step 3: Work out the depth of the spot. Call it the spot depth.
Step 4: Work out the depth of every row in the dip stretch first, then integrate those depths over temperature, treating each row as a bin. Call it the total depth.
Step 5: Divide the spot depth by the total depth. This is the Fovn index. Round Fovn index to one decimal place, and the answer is -0.2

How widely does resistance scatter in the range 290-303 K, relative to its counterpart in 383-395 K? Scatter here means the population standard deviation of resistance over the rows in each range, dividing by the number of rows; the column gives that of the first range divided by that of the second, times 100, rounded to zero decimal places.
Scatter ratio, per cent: 312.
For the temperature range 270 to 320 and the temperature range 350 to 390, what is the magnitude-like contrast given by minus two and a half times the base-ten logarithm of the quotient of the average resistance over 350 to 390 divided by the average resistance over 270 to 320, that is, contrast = 0.1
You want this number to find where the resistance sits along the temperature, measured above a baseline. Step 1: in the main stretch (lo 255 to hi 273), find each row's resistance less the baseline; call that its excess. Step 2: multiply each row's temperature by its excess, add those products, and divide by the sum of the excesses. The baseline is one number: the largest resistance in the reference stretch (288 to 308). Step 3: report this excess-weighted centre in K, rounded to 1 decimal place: 264.0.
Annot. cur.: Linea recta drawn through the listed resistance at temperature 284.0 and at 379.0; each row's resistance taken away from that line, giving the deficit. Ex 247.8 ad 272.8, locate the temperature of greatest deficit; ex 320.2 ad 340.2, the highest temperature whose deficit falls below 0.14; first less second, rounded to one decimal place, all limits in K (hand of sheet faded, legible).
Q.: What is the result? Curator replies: -87.5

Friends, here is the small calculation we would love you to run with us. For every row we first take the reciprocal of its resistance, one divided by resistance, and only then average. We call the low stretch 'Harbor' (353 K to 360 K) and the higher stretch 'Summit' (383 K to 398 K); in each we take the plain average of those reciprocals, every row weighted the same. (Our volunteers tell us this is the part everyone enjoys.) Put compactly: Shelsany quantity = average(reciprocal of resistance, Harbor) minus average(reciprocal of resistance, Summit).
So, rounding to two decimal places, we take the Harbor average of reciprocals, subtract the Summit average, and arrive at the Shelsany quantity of 0.31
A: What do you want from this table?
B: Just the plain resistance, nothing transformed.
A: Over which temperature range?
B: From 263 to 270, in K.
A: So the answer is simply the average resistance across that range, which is 1.7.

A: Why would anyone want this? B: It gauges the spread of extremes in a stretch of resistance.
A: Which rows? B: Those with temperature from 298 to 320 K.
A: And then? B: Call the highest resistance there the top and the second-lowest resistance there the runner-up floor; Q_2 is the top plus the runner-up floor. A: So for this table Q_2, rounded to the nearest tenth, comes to 1.7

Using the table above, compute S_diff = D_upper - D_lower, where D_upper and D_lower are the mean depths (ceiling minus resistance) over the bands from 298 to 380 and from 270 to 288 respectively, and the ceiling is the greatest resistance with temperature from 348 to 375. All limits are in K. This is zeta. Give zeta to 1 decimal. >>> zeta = 0.6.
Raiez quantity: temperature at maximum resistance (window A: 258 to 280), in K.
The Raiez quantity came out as 266.5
